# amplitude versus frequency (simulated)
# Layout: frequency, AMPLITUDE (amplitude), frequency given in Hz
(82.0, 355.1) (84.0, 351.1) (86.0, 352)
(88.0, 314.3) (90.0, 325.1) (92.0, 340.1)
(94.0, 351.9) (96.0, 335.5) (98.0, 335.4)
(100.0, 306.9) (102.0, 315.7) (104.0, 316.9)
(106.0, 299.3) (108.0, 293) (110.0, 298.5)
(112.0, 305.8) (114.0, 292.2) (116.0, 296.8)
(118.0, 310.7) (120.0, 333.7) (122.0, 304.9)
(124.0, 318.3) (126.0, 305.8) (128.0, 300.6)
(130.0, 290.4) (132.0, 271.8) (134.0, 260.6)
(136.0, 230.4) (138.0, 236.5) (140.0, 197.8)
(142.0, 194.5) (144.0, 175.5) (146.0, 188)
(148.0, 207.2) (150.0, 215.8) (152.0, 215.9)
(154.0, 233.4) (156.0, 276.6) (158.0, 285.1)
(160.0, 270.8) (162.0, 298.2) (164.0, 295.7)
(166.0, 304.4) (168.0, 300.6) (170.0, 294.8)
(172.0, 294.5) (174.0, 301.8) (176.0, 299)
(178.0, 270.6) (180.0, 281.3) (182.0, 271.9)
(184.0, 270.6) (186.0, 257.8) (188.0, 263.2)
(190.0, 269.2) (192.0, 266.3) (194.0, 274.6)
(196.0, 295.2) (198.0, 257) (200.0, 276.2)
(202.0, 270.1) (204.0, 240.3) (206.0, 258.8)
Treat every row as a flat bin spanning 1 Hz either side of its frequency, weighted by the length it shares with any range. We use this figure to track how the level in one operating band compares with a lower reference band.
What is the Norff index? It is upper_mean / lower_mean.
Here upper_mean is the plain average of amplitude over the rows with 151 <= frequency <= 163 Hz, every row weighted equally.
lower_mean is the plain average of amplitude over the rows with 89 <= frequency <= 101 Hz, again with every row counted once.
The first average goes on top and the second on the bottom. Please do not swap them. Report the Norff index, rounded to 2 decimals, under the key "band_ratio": 0.79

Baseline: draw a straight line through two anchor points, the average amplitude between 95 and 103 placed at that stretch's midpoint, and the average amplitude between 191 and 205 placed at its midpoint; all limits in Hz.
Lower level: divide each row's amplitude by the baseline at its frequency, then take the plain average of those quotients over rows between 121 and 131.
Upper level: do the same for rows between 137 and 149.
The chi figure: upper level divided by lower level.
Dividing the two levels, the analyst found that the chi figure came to 0.7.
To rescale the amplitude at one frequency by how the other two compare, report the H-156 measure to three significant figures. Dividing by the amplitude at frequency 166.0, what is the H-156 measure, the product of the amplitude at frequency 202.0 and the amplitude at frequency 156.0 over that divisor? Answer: 245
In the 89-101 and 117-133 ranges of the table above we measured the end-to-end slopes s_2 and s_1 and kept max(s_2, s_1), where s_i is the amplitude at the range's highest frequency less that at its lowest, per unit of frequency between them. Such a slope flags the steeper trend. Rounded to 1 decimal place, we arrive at -1.8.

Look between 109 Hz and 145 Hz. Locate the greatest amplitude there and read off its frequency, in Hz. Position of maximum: 120.0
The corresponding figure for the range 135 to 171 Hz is 166.0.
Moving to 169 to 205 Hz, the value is 174.0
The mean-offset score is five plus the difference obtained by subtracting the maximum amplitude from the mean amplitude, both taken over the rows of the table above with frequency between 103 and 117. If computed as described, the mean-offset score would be -11.5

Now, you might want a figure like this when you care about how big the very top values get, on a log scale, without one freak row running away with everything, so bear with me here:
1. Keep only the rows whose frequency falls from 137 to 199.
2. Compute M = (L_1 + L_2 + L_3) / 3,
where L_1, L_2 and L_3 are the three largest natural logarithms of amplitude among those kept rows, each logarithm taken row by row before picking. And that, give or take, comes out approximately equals 5.71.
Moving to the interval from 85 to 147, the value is 5.85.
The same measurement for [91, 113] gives 5.84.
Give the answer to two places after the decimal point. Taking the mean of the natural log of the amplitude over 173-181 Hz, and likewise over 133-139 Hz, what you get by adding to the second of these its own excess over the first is 5.32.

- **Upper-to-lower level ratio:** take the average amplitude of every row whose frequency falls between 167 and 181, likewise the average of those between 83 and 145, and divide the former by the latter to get 0.99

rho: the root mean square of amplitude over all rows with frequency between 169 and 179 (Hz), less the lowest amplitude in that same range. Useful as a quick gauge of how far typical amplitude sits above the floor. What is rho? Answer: 22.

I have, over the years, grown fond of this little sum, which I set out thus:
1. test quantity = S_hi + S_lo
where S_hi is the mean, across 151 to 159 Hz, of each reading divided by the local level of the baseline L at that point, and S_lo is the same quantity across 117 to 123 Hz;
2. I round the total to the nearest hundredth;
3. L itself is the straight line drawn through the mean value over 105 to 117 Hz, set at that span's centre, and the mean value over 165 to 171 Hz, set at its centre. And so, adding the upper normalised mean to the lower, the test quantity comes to 1.91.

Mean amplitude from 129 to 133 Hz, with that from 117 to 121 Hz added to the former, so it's 603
